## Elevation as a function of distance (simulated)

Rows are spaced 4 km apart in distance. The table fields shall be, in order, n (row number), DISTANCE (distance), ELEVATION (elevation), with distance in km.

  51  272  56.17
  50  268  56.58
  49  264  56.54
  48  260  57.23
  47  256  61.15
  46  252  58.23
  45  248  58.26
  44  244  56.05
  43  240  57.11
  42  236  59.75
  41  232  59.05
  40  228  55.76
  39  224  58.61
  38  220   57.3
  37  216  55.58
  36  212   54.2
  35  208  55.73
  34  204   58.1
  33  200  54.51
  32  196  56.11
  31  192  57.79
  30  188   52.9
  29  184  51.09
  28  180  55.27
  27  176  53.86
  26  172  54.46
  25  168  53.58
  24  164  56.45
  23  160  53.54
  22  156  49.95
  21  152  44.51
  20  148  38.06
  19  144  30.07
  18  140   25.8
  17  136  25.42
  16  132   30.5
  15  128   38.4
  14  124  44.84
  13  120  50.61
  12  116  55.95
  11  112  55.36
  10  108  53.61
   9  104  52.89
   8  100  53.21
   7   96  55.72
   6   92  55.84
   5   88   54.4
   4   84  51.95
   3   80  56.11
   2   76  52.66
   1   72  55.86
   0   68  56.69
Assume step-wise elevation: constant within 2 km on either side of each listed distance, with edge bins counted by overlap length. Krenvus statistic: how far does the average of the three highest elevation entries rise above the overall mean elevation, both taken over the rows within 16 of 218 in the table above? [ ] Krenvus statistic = 1.8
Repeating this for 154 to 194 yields 2.6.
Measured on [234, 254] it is 0.9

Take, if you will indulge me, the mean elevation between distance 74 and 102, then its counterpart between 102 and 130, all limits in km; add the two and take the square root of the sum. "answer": 10.2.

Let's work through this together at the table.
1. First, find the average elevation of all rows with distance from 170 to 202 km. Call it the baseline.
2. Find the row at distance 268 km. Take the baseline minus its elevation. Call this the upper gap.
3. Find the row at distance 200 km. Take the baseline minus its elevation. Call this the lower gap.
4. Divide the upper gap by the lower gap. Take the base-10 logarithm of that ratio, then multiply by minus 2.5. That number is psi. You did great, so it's -5.7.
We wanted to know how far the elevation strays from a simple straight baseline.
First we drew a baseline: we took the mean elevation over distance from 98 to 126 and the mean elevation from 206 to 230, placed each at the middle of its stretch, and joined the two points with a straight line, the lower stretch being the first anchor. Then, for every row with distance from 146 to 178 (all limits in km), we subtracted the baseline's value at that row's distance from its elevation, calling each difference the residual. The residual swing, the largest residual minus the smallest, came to 18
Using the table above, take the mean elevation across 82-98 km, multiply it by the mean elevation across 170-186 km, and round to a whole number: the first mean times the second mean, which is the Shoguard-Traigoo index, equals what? 2924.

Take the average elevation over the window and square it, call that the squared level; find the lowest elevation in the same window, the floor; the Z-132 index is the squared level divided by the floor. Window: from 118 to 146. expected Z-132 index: 48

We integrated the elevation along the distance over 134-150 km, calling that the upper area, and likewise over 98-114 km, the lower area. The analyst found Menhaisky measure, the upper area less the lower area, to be -383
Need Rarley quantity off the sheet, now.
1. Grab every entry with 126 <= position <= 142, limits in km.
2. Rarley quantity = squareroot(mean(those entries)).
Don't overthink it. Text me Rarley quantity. 5.48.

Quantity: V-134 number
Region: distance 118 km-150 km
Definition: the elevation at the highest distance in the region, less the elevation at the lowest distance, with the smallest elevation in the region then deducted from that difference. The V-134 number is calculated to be -38.0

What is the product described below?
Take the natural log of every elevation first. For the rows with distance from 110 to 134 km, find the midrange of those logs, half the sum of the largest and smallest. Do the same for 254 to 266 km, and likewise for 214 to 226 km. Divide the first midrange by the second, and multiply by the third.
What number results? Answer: 3.69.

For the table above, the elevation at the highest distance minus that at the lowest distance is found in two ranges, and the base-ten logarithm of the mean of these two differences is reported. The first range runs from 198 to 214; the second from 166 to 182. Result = -0.2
